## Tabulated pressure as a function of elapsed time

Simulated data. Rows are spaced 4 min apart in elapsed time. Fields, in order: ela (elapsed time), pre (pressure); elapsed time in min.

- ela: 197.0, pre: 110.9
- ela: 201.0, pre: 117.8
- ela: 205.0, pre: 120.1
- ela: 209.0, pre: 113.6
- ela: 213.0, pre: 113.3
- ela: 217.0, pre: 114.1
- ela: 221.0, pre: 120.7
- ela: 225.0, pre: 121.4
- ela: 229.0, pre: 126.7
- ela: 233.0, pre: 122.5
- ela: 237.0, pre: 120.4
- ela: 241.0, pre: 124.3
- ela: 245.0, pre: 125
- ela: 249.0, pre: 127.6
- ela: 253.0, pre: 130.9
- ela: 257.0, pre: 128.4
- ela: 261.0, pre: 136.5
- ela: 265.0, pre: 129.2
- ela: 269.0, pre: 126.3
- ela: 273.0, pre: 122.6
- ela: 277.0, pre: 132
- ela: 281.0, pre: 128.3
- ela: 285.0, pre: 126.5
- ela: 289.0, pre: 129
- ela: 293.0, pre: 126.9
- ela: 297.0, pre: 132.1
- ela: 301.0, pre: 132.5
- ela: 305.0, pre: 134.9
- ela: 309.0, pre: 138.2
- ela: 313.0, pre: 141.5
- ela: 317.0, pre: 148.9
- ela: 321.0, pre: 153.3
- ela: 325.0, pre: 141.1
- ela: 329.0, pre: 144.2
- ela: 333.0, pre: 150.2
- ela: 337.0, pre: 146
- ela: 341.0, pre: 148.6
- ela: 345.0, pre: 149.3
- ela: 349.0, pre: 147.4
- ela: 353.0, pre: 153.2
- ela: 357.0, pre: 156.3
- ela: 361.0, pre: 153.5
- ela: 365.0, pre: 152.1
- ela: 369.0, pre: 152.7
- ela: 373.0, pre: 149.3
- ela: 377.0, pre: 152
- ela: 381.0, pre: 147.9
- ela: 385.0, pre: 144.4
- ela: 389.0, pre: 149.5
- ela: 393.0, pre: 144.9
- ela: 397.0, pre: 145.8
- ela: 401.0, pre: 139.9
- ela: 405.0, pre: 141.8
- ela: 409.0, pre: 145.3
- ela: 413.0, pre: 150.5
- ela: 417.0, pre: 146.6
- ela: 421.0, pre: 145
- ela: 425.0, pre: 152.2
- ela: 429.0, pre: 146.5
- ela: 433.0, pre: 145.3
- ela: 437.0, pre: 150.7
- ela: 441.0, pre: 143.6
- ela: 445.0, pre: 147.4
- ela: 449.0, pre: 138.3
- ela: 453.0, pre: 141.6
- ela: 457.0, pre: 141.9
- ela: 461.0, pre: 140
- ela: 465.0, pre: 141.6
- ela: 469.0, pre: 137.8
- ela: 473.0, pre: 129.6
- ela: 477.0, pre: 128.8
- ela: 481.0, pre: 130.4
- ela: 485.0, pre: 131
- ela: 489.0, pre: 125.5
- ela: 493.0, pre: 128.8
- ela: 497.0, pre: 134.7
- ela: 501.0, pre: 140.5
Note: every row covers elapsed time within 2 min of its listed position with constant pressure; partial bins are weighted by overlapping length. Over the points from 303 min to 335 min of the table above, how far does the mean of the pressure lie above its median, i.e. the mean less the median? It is 1.2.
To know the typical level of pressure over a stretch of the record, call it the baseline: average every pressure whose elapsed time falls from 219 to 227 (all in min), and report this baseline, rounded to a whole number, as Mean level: 121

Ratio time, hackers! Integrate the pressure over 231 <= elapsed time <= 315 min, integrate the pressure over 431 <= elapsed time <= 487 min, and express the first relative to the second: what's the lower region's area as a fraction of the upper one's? 1.39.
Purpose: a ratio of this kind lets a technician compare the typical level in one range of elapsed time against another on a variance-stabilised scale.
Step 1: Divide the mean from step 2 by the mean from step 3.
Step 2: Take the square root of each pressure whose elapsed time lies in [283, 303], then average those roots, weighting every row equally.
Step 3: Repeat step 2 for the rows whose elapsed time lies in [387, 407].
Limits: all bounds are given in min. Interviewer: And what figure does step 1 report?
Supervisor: 0.95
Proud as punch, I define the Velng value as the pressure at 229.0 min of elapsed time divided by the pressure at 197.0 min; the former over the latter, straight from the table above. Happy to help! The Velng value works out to 1.14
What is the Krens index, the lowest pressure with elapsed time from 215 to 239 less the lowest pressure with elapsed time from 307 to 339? -24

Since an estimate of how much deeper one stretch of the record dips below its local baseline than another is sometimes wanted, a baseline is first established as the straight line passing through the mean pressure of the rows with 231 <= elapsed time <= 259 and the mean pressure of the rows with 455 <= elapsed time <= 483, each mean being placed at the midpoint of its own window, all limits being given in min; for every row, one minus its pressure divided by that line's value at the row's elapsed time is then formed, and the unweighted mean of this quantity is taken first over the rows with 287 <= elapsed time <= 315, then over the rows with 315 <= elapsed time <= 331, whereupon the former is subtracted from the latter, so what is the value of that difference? -0.10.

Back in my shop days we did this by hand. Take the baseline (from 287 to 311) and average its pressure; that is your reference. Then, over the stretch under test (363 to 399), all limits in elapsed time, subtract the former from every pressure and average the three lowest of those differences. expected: 13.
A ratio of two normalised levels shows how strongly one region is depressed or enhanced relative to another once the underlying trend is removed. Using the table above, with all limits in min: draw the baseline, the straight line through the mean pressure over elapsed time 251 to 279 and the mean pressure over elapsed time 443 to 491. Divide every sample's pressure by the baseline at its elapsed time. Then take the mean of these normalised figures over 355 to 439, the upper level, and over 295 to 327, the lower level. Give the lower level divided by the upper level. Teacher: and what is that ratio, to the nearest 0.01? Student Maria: 0.97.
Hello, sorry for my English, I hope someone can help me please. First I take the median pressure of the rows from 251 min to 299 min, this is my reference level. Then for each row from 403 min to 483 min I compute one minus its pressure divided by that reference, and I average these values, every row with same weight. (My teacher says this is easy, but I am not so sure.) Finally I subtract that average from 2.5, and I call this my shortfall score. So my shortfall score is 2.61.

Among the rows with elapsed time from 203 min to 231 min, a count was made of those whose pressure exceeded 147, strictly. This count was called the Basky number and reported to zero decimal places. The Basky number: 0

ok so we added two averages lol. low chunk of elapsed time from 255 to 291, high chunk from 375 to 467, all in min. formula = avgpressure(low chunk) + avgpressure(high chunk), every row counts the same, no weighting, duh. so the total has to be 274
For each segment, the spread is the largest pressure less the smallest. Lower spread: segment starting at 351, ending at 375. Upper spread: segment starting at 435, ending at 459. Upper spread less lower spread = 5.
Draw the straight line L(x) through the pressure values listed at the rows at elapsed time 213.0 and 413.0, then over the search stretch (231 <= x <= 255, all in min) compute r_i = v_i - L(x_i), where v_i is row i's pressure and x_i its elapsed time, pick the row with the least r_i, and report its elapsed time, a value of 237.0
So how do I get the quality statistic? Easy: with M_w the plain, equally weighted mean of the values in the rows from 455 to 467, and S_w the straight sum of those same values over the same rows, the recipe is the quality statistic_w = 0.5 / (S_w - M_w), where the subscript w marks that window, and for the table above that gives 0.0018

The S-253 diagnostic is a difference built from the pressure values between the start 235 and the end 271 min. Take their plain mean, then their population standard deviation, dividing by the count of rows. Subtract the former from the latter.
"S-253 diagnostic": -123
